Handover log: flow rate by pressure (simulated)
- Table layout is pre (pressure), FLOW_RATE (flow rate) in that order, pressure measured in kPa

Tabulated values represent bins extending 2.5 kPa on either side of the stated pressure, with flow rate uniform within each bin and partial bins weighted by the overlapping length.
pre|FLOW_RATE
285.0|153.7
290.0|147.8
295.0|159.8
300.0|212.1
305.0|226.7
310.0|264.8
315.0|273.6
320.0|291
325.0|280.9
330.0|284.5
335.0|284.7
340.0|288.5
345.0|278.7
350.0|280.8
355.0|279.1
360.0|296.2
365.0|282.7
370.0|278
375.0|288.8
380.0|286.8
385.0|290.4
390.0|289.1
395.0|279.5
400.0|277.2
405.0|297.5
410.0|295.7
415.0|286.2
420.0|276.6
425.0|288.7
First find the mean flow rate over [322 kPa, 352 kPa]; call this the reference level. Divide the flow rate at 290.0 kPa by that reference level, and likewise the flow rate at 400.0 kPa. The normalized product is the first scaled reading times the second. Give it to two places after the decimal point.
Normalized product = 0.51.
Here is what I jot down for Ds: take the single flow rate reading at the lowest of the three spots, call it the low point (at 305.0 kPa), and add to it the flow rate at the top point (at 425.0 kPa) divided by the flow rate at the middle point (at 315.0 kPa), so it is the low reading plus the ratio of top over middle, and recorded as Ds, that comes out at 228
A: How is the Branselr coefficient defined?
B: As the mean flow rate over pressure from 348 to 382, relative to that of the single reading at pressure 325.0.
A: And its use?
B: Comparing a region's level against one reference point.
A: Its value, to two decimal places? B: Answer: 1.01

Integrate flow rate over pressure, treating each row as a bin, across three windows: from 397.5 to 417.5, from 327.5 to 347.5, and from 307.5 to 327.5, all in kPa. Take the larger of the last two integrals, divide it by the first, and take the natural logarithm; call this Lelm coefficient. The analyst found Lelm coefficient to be -0.018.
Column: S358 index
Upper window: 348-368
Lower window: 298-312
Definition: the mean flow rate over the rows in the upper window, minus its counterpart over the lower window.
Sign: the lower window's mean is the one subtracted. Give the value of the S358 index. 50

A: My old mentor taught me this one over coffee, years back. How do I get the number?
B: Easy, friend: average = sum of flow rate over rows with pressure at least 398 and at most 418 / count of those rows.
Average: 289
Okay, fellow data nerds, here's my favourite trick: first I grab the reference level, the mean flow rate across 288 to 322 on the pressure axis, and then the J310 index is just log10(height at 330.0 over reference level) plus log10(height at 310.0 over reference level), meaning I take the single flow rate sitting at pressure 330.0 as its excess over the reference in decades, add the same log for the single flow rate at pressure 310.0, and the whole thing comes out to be 0.172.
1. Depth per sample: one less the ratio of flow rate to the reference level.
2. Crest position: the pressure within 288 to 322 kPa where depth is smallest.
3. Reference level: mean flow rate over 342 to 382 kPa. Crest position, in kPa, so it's 320.0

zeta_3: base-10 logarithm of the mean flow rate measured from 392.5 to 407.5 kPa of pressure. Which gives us 2.45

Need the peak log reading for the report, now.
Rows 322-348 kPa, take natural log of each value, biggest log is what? 5.66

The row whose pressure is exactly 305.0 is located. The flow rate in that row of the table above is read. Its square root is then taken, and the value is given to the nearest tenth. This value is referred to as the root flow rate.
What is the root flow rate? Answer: 15.1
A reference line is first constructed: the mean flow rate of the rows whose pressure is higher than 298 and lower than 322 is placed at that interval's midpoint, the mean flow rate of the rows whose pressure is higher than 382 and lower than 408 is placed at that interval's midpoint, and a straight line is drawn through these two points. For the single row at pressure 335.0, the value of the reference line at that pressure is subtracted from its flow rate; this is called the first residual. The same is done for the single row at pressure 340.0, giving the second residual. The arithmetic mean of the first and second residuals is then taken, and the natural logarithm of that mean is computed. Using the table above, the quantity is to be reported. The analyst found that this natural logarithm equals 3.10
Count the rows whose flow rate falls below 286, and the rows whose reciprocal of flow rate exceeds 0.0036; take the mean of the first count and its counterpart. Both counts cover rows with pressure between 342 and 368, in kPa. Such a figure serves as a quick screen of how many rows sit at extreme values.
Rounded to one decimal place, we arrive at 2.0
